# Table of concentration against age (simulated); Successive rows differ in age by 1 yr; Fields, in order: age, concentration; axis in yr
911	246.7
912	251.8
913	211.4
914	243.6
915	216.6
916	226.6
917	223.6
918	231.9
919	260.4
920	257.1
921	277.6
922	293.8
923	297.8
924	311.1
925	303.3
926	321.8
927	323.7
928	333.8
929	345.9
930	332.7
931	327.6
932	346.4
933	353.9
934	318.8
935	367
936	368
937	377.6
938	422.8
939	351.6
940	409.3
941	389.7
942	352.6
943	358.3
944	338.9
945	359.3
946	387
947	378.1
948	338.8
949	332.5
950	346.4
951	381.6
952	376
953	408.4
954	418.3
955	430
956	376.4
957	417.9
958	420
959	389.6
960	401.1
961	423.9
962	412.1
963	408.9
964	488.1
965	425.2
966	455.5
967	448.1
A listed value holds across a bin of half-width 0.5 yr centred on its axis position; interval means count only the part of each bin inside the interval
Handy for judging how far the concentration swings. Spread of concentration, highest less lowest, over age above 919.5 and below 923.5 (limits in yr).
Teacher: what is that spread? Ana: 41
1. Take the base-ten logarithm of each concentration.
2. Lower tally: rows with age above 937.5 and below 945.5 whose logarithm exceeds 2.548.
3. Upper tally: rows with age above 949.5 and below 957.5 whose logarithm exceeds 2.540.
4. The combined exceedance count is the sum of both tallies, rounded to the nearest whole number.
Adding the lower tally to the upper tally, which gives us 12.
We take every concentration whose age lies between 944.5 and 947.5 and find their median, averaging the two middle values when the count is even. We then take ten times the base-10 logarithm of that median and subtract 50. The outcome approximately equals -24.2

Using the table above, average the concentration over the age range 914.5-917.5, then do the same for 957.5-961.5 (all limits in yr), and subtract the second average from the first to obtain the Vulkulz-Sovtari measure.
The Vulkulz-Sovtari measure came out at -186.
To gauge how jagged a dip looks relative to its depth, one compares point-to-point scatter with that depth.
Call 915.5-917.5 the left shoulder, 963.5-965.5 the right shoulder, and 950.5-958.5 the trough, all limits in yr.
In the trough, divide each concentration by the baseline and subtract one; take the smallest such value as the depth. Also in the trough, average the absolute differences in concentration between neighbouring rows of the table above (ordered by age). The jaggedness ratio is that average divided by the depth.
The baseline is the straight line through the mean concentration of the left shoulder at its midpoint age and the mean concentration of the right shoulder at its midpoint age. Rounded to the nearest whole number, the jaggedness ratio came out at -237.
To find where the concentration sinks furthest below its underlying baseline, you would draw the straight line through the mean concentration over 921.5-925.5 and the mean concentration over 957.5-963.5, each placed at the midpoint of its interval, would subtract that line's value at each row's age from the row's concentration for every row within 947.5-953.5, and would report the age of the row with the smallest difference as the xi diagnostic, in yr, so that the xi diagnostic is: 949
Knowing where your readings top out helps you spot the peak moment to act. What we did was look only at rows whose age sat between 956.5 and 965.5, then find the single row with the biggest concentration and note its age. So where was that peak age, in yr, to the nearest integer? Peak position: 964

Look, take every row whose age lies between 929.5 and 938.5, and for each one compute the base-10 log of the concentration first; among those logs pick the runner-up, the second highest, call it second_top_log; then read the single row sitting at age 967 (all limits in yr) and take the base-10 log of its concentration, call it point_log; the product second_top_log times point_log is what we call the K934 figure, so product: 6.8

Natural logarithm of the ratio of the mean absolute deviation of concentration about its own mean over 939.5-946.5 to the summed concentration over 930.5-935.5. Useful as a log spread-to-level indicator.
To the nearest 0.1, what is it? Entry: -4.4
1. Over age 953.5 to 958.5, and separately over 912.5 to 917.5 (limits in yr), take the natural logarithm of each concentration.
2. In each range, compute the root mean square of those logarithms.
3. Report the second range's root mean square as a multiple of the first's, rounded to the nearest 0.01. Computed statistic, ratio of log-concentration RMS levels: 0.90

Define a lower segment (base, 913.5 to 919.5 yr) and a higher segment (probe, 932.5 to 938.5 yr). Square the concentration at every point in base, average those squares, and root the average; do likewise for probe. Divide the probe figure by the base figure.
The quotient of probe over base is 1.58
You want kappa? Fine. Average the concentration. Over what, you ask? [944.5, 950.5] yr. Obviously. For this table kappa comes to 357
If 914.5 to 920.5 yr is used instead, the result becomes 236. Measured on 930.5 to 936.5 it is 347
